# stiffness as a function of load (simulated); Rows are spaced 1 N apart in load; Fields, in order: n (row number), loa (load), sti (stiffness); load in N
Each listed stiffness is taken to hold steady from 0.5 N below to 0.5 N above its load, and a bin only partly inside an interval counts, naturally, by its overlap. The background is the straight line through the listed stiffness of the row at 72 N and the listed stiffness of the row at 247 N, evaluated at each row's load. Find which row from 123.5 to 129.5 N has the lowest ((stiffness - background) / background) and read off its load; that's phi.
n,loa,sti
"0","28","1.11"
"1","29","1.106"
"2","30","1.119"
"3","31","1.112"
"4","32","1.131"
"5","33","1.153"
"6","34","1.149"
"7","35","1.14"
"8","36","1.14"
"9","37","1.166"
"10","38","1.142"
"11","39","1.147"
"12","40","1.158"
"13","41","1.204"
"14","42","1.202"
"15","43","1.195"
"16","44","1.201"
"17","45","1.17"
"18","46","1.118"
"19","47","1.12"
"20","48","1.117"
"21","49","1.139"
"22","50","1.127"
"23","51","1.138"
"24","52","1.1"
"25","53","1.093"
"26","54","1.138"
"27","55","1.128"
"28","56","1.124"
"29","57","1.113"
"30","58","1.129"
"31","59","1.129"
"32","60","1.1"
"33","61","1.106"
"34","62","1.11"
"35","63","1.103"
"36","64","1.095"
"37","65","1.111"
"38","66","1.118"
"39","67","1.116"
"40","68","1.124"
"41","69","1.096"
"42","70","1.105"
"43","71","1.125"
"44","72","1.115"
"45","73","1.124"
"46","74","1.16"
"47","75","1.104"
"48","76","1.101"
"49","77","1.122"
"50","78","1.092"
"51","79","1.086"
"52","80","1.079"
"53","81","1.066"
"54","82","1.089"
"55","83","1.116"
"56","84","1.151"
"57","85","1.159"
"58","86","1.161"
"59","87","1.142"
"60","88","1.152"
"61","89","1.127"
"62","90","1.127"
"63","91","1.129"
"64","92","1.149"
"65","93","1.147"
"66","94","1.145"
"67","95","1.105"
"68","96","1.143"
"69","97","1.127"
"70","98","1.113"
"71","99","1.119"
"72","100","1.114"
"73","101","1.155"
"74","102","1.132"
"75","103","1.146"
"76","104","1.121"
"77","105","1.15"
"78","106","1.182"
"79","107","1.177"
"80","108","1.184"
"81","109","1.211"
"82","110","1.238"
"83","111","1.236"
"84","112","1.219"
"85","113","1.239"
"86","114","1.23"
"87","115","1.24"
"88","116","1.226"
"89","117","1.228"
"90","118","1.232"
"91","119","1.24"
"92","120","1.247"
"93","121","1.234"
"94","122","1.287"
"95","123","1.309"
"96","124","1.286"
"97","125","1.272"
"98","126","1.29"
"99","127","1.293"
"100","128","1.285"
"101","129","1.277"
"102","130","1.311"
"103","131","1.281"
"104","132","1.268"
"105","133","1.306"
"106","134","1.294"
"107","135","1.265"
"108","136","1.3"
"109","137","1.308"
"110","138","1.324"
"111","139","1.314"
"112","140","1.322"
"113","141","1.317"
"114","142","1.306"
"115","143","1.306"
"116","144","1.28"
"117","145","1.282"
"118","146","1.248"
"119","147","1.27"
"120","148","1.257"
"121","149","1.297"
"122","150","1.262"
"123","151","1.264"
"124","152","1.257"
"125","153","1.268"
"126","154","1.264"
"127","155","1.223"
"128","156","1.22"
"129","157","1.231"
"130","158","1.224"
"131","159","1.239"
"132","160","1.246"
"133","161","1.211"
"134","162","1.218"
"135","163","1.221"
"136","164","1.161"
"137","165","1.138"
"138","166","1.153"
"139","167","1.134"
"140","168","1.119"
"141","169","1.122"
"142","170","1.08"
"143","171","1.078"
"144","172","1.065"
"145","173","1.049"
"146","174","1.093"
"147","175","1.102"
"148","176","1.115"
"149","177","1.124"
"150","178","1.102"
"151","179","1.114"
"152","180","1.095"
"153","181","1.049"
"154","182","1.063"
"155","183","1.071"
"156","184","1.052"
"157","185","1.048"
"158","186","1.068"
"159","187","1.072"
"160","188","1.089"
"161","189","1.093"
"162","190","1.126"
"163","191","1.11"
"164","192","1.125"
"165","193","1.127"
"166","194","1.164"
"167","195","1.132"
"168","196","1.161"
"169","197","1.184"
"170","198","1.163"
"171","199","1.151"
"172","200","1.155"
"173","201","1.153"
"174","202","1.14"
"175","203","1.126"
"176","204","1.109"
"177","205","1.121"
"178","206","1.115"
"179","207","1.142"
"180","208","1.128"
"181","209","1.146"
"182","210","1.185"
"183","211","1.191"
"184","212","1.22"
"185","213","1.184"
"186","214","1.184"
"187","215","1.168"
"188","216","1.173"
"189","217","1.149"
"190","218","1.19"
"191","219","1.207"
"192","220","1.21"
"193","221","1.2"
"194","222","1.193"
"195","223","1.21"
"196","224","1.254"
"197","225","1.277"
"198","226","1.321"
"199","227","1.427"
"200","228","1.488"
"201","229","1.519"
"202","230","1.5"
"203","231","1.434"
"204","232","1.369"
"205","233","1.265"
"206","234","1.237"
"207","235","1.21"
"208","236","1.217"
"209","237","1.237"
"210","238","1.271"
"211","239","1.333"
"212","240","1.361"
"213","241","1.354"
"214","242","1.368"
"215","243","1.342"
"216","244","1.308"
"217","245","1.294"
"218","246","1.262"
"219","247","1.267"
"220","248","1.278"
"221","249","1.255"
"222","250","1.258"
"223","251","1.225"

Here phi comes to 125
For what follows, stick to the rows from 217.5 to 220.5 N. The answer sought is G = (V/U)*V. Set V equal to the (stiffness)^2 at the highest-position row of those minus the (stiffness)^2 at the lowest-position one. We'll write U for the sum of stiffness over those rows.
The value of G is 0.0006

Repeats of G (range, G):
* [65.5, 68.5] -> 0.0001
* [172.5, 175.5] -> 0.0040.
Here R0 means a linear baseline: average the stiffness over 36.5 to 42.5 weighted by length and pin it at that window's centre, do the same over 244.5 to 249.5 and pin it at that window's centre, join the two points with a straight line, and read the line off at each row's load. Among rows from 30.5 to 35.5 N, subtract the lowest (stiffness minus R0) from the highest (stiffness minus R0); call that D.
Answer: 0.04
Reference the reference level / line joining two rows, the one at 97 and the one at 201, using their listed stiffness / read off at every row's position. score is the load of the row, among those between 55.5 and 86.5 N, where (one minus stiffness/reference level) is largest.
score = 81 N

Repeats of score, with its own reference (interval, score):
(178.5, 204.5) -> 185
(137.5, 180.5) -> 173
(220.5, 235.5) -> 222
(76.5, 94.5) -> 81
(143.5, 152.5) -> 146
